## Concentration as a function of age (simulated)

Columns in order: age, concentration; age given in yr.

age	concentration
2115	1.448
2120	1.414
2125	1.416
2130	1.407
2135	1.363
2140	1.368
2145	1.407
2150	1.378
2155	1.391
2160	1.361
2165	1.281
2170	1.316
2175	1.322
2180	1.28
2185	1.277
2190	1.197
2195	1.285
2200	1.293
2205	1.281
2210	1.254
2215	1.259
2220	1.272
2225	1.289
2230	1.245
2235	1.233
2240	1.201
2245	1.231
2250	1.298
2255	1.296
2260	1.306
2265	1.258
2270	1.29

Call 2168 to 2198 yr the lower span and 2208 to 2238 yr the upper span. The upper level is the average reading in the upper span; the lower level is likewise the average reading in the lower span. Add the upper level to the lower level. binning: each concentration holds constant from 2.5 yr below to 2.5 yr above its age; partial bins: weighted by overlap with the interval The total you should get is 2.54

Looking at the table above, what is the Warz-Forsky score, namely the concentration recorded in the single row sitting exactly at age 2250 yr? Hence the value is 1.298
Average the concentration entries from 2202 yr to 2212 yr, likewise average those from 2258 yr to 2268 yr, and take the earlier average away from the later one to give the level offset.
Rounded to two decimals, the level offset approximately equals 0.01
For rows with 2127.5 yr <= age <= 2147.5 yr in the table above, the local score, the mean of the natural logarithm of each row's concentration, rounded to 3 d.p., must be 0.326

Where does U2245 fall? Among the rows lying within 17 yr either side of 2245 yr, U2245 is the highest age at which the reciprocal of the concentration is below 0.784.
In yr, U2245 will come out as 2260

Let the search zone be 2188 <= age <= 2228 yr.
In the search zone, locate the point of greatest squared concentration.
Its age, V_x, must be 2200 yr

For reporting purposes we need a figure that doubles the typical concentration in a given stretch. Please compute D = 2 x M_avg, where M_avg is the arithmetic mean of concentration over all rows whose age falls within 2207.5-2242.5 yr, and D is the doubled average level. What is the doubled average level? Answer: 2.50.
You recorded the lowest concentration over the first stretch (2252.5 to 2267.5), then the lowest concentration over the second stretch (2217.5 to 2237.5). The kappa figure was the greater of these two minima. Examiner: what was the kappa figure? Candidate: 1.26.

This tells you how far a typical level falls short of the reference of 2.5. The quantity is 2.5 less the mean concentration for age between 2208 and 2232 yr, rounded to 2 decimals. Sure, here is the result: 1.24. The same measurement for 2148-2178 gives 1.16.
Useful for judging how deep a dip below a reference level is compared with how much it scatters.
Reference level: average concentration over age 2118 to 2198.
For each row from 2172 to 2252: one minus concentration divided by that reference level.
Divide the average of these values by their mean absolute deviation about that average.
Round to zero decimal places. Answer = 3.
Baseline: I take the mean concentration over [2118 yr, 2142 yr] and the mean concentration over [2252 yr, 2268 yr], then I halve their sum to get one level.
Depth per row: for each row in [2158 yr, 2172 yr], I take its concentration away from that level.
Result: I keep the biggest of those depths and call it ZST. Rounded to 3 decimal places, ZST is 0.059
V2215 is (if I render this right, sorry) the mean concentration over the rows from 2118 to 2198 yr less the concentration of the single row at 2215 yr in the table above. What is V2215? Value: 0.08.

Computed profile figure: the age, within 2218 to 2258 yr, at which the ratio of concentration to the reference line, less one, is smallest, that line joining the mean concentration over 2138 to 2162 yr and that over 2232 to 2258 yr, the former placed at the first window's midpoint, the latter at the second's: 2240 yr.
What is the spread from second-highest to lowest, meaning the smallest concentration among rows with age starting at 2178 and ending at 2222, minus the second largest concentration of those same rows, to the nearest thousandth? -0.088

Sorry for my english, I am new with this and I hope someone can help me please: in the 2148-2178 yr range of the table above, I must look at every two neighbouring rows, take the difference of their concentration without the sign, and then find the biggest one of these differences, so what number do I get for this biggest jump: 0.080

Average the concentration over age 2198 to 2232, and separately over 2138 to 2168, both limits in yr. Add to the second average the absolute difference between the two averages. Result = 1.46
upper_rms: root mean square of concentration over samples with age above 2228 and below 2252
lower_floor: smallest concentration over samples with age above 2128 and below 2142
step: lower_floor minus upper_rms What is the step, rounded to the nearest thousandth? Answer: 0.121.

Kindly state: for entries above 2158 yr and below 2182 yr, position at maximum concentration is 2160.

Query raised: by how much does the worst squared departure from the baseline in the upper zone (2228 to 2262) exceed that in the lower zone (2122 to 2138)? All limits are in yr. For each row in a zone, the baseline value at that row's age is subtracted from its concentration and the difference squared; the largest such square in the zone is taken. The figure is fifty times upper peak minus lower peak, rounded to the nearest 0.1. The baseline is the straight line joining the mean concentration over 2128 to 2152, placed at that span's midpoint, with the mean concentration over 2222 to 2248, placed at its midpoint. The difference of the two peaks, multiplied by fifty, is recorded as 0.5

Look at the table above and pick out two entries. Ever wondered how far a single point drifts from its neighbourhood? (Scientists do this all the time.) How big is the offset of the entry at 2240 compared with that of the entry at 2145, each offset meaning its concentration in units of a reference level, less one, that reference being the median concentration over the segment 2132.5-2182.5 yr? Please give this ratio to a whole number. -4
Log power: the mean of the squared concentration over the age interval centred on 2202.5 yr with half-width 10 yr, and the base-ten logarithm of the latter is 0.213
